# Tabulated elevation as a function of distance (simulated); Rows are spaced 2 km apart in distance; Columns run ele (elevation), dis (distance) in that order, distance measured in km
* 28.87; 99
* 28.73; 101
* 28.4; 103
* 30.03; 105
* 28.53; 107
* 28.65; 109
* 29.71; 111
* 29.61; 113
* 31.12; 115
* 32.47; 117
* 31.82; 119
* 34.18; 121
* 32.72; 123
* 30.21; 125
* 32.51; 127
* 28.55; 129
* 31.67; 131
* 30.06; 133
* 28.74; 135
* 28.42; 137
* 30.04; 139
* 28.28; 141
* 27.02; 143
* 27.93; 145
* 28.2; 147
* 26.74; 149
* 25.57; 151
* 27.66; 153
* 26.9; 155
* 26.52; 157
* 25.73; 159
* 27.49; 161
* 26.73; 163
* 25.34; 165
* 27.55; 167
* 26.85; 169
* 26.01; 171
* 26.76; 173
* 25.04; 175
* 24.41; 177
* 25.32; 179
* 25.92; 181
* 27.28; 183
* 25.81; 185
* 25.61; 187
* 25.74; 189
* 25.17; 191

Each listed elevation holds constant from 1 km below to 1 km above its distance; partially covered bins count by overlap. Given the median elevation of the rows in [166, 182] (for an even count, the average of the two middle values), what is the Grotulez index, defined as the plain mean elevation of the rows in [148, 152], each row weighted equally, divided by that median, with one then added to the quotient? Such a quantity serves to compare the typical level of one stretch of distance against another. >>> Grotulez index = 2.01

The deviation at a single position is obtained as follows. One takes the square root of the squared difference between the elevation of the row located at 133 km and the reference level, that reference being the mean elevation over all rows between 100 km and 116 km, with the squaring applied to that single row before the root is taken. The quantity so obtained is 0.71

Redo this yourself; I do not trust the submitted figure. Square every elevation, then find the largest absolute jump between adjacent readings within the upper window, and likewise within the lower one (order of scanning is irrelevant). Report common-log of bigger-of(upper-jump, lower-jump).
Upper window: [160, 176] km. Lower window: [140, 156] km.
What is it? 2.1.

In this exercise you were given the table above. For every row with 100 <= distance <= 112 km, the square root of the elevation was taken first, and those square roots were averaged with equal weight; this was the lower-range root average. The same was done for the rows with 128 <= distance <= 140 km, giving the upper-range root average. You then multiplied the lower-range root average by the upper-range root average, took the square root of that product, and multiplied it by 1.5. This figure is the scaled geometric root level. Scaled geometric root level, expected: 8.12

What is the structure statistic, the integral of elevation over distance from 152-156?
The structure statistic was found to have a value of 109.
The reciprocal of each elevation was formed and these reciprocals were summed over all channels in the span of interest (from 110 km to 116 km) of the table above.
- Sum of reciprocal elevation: 0.100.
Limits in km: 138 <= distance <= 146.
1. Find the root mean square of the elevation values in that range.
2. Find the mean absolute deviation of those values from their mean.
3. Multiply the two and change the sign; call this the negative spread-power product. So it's -24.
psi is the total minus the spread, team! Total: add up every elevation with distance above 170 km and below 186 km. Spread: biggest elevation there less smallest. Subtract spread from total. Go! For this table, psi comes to 204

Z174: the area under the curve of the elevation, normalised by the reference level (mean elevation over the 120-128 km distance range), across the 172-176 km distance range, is 3.20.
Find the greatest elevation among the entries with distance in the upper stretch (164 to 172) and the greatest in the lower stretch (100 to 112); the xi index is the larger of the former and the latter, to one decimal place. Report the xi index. 30.0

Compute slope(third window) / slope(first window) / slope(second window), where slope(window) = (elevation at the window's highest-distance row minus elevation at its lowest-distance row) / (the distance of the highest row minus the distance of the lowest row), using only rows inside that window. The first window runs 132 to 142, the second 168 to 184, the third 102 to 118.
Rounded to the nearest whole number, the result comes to -43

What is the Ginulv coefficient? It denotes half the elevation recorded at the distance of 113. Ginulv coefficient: 14.8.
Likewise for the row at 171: 13.0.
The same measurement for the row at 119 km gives 15.9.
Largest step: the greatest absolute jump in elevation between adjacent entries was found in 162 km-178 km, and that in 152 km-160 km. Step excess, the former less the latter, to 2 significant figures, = 1.4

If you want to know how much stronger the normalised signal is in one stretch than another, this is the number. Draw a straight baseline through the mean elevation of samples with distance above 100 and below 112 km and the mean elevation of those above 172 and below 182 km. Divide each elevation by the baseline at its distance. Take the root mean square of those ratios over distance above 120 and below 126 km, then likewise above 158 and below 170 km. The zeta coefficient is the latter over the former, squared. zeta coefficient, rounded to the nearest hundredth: 0.78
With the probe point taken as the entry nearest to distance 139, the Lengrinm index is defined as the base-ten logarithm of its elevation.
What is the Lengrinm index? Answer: 1.48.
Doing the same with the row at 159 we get 1.41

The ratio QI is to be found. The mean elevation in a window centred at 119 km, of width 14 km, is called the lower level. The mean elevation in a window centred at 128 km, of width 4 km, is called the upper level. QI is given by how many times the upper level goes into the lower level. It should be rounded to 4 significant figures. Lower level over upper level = 1.039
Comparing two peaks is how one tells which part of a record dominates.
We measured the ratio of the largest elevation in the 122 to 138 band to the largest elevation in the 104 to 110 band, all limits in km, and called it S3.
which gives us 1.09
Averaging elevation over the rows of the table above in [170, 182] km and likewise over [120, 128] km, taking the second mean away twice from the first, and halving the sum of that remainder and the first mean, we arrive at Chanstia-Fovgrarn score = -7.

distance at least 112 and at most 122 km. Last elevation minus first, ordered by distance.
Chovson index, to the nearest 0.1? 4.6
